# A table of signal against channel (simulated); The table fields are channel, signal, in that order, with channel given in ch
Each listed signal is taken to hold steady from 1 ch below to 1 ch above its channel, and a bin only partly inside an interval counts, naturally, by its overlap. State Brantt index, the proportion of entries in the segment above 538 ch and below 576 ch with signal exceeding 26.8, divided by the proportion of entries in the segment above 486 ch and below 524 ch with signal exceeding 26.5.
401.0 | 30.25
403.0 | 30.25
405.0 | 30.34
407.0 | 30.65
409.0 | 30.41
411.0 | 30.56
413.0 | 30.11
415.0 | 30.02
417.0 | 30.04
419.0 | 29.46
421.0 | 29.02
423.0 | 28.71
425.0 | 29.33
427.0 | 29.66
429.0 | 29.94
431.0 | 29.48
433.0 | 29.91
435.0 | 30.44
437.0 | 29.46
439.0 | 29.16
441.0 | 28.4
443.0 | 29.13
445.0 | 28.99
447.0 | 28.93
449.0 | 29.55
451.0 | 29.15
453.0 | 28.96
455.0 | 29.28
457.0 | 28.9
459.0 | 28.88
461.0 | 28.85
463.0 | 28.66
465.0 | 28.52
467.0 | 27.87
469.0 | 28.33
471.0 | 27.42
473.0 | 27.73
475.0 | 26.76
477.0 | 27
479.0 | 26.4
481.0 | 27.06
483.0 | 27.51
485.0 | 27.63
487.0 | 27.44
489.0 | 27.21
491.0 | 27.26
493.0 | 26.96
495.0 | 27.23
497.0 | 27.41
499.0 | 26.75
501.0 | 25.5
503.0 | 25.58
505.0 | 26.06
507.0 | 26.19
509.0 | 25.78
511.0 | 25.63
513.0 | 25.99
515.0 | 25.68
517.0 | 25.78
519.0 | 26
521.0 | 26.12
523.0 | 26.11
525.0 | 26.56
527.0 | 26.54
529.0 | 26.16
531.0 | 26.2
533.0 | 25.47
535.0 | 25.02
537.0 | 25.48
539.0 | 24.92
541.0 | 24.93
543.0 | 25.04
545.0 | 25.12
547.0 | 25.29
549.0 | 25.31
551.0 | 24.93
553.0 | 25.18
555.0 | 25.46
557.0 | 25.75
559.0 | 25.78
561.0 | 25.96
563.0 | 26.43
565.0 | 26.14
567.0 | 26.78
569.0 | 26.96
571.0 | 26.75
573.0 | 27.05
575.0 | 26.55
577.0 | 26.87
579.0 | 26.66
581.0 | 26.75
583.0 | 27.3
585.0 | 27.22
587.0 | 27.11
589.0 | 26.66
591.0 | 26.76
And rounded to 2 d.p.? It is 0.29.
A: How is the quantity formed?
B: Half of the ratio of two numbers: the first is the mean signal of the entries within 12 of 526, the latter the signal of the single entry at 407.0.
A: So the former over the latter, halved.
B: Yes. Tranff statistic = 0.423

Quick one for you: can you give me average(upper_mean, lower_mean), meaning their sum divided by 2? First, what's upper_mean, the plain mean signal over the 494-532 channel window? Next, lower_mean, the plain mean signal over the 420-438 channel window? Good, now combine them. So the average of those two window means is 27.9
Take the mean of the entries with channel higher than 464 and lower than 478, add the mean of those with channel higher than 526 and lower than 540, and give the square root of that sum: 7.3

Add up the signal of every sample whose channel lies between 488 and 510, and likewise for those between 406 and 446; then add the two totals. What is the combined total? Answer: 885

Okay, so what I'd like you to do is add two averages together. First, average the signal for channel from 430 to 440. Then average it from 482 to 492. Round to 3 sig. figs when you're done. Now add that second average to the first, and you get 57.1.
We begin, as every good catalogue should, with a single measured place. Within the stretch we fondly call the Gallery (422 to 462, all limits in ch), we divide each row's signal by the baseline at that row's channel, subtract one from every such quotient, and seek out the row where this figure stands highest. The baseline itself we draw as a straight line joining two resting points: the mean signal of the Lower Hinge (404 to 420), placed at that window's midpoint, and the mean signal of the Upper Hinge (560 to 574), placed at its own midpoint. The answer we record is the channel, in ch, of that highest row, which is 435.0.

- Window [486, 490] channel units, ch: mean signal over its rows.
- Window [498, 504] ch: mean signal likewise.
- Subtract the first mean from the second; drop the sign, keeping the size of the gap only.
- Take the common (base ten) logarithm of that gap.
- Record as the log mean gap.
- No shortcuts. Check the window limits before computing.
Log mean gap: 0.1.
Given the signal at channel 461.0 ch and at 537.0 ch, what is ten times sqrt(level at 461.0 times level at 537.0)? 271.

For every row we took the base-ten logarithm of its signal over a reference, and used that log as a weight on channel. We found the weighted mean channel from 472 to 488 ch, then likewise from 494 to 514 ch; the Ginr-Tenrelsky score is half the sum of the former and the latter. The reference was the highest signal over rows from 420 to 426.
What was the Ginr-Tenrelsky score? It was 492.3 ch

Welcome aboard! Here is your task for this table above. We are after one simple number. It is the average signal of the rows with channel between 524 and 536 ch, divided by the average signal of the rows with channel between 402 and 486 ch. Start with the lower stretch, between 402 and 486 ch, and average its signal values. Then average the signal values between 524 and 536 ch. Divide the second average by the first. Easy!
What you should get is 0.897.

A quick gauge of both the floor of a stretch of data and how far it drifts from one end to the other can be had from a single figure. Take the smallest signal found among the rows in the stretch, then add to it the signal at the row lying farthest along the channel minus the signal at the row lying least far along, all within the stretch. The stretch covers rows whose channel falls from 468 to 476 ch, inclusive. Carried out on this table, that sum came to 25.2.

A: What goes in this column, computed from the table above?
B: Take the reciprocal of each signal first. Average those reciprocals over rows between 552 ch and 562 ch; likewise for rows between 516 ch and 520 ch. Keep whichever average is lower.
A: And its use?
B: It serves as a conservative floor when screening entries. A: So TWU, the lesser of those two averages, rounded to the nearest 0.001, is 0.039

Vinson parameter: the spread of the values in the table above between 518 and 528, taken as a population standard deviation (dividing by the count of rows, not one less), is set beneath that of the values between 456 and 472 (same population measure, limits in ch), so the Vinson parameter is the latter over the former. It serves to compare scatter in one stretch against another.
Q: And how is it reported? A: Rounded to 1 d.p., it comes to 2.1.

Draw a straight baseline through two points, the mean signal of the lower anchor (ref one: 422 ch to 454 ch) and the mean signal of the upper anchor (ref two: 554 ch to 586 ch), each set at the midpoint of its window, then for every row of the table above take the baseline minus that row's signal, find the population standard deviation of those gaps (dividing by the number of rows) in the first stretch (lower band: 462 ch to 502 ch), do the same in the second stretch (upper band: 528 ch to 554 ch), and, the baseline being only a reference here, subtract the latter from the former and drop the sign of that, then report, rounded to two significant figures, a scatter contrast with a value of 0.23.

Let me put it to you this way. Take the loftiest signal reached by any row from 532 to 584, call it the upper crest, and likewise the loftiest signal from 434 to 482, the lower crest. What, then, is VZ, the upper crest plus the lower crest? 57.7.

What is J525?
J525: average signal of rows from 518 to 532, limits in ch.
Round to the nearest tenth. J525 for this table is 26.2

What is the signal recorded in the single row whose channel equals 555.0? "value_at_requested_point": 25.46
